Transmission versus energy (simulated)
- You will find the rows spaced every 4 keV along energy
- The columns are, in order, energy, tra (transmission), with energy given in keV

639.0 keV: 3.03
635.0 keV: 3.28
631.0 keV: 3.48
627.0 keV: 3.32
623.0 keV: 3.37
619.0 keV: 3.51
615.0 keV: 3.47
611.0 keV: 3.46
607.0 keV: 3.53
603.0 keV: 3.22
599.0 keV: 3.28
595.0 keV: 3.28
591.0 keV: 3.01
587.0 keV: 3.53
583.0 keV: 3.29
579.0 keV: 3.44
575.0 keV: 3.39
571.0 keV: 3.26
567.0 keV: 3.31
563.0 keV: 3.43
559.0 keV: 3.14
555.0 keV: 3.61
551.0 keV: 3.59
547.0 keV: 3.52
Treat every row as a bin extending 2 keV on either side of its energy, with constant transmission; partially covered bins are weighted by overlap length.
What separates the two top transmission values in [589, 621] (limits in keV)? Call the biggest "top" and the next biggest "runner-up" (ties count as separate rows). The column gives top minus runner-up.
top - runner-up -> 0.020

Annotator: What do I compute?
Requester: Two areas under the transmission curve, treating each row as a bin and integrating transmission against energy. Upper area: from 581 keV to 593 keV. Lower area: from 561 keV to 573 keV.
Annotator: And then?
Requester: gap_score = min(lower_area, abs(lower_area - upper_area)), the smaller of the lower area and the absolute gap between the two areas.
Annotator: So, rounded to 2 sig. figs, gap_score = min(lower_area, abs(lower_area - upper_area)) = 0.68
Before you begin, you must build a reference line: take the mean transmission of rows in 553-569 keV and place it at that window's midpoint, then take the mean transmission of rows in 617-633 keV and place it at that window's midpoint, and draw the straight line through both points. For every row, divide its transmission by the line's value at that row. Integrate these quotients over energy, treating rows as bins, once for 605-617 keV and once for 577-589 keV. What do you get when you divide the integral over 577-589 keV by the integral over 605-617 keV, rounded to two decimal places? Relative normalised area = 0.99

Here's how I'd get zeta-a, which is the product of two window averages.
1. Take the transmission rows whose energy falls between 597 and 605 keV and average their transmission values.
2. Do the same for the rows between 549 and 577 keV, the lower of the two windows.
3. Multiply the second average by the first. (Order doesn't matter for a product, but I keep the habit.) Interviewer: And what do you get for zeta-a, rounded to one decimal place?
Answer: 11.0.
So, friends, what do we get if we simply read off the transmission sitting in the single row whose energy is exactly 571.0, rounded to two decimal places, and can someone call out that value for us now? 3.26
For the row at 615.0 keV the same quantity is 3.47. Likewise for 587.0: 3.53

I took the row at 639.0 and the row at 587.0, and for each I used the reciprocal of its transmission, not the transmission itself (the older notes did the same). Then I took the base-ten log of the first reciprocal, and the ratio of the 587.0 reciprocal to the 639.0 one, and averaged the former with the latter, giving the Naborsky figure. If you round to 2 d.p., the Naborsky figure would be 0.19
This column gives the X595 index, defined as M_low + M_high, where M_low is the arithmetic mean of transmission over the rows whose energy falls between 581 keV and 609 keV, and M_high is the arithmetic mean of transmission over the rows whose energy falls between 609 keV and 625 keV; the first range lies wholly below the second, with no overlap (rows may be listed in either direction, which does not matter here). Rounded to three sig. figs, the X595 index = 6.76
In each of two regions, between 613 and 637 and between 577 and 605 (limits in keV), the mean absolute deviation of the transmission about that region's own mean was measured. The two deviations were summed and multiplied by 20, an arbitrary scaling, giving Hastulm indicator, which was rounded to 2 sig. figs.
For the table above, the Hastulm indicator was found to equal 3.8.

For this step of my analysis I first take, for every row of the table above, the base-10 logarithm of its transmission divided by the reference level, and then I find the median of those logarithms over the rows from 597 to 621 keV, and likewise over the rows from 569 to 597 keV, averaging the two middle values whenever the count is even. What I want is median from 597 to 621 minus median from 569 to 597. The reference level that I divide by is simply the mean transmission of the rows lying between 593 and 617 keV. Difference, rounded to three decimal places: 0.023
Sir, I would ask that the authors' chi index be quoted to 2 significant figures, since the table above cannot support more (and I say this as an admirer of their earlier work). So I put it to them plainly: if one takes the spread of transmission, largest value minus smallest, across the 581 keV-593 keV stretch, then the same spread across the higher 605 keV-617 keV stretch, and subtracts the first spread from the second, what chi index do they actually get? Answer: -0.45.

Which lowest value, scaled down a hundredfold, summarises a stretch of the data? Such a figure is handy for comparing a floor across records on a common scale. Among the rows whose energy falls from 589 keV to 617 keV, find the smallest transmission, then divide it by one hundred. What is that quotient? 0.0301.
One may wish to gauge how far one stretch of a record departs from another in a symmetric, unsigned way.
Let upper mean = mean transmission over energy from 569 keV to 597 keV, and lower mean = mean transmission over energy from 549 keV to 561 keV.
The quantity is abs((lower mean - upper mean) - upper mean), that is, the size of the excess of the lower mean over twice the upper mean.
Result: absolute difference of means 3.2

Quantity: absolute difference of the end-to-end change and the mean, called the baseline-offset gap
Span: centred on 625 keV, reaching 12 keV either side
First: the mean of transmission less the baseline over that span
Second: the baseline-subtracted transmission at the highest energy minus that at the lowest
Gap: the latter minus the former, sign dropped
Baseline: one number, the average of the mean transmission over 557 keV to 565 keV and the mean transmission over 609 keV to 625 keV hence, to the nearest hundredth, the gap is 0.23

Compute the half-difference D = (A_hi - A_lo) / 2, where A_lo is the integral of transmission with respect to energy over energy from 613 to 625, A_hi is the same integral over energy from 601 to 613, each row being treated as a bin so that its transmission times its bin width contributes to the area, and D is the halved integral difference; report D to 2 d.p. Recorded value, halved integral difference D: -0.28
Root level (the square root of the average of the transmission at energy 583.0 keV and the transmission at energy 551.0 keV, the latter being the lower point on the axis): 1.85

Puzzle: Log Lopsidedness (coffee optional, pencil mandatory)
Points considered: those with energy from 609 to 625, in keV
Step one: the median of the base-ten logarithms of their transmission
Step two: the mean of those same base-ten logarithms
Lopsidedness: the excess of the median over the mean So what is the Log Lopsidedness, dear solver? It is 0.0016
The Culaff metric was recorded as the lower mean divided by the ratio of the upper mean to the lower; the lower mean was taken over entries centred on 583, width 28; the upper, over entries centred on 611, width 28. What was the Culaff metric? 3.23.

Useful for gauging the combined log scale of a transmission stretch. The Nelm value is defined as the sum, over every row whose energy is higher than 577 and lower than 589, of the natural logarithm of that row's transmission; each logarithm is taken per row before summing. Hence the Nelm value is 3.69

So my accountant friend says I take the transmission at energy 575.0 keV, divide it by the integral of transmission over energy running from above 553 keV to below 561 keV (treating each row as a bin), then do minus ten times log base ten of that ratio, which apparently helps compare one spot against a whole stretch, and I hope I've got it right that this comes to 9.0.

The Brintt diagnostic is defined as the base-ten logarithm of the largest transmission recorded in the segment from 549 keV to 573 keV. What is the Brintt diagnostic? 0.5575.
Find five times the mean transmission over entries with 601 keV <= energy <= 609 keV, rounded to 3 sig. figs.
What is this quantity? 16.9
